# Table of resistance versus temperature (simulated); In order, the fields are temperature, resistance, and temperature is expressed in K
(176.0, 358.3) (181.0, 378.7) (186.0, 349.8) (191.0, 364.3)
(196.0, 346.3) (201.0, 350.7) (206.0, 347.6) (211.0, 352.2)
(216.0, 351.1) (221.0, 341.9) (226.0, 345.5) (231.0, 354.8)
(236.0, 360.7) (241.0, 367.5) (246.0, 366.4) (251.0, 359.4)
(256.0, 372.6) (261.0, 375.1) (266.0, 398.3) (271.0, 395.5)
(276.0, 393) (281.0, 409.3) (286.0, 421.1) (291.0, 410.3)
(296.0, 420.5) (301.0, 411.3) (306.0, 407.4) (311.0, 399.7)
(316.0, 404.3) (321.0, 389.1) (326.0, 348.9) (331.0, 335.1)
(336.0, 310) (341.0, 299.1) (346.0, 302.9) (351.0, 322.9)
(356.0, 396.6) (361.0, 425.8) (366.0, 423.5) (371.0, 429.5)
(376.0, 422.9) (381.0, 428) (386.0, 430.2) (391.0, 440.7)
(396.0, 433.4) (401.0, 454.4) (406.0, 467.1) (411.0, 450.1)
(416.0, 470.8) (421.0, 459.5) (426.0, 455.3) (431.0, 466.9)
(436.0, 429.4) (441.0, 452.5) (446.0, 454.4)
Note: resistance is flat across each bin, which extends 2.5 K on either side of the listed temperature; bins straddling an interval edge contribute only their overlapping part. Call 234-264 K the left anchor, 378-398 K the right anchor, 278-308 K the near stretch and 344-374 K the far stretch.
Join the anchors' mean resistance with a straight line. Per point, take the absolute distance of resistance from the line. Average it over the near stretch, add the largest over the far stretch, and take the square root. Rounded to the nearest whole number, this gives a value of 12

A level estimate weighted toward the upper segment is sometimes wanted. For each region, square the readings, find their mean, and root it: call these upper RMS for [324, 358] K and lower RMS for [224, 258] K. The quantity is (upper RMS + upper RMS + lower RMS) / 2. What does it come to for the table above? 513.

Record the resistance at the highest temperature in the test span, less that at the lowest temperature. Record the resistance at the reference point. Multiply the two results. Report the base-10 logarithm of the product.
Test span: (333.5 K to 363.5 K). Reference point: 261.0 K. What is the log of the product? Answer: 4.6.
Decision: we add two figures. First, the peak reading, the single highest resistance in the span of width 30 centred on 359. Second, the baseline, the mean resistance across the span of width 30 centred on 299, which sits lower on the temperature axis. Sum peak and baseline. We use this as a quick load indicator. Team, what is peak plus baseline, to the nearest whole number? 841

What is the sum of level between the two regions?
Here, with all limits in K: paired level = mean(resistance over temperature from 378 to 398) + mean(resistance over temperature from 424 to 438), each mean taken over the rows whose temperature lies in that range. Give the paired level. 884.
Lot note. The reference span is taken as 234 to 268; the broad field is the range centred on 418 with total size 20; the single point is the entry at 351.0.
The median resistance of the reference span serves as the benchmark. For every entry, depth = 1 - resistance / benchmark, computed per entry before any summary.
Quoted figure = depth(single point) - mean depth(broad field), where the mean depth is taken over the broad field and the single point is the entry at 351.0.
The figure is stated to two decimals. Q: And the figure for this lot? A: 0.37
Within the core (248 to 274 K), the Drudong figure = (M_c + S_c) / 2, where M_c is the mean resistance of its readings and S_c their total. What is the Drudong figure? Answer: 1141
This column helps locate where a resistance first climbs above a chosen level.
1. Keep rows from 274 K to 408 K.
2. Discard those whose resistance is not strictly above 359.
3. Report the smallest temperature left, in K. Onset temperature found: 276.0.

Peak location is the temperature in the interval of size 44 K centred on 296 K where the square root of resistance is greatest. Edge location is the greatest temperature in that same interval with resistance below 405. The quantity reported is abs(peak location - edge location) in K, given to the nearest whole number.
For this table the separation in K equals 30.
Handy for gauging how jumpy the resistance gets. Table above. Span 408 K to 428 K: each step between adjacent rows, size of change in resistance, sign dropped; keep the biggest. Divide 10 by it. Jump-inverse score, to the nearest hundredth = 0.48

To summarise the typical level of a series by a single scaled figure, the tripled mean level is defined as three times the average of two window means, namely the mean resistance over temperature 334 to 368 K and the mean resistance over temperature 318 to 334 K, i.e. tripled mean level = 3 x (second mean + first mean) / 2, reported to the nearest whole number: 1068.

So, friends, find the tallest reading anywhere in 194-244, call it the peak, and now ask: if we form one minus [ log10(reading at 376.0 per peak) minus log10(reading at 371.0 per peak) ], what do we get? 1.01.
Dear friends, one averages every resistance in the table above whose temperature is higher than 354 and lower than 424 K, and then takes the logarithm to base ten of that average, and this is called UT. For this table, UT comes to 2.64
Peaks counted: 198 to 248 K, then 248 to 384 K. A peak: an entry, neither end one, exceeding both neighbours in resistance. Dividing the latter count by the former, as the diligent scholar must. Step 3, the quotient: 3.0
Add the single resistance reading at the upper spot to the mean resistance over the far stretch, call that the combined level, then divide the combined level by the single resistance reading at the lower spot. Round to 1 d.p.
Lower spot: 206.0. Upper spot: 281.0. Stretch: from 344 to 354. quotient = 2.1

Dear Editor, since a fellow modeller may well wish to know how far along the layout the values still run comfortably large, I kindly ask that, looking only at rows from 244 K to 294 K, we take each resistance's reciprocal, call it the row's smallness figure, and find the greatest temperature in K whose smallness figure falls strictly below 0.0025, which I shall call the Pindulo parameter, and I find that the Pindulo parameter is 291.0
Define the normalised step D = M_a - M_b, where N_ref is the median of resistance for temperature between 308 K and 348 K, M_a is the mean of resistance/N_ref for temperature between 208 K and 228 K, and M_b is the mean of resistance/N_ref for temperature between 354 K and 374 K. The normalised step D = -0.21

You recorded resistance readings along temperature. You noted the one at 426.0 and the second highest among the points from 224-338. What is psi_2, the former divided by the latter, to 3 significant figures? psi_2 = 1.08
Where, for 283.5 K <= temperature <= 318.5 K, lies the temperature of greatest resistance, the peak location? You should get 286.0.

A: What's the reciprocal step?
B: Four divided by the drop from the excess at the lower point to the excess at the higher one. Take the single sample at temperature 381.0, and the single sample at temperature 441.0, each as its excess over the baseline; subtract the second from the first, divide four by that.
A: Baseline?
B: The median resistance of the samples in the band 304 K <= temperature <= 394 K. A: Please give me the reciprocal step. -0.16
